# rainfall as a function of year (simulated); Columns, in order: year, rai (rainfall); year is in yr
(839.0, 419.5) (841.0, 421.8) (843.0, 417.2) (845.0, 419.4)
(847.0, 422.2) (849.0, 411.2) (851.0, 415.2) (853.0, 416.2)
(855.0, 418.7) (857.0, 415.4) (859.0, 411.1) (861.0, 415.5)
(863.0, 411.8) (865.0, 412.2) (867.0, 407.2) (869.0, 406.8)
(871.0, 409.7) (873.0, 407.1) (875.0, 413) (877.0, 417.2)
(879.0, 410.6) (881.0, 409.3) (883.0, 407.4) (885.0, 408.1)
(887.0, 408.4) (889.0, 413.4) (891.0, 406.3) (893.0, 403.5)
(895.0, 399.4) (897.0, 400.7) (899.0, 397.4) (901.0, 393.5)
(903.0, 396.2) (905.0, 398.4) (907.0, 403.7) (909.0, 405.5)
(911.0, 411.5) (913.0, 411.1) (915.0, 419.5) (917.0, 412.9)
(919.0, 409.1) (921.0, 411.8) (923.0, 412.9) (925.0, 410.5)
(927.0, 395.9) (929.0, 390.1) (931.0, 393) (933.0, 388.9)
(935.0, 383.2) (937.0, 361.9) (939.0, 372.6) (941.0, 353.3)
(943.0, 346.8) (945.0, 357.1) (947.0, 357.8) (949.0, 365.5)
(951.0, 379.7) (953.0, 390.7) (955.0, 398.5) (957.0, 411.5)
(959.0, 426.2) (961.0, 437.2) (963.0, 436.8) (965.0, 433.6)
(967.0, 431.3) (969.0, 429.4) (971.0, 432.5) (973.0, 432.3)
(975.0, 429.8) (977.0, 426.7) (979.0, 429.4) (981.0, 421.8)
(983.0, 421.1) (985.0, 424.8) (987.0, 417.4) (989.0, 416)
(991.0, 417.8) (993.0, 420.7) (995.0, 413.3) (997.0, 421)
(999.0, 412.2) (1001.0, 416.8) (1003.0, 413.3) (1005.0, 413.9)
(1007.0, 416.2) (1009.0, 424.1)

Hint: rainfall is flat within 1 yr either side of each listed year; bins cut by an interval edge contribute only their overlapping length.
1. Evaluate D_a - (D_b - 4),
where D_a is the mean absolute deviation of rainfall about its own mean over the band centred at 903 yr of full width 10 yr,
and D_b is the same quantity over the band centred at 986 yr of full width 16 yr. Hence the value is 3.4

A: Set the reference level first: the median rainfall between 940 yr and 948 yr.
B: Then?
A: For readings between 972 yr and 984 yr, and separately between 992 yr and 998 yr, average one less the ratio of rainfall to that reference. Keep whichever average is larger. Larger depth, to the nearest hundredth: -0.18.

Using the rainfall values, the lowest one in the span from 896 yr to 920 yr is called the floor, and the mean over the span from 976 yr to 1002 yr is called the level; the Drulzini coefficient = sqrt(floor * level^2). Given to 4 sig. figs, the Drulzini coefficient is 8330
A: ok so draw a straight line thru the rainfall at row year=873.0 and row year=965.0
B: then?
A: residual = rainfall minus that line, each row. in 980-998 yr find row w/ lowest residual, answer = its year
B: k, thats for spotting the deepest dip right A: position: 995.0 yr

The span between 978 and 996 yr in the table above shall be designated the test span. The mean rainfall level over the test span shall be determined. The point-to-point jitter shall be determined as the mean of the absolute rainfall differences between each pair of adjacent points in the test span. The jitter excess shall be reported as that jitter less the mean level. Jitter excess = -416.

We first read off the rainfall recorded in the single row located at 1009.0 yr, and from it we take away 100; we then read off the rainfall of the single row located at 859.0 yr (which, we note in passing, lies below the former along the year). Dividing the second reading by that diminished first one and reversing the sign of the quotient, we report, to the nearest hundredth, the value -1.27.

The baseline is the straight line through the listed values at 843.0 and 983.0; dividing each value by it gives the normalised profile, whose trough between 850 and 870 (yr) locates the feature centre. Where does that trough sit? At 869.0 yr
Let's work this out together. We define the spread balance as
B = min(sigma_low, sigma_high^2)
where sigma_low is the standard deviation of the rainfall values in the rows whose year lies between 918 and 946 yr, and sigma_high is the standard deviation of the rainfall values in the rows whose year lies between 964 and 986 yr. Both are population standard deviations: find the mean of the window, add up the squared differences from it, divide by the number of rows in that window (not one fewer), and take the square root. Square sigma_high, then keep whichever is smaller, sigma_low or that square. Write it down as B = 16.7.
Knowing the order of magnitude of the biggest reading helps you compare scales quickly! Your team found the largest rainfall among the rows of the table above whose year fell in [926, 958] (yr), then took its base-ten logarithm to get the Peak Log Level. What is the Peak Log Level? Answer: 2.61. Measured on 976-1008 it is 2.63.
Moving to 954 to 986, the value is 2.64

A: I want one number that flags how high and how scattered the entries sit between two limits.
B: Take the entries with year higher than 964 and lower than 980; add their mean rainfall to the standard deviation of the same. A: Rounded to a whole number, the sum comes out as 433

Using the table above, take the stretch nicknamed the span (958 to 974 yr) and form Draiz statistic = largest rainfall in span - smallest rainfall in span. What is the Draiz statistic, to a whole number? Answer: 11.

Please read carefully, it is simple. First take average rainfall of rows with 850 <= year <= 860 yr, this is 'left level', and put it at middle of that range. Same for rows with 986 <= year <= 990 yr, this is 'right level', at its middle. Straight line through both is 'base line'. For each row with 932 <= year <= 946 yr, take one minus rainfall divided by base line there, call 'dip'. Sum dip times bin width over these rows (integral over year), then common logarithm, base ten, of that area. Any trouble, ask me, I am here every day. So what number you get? 0.2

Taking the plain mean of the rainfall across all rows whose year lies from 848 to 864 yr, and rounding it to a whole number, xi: 414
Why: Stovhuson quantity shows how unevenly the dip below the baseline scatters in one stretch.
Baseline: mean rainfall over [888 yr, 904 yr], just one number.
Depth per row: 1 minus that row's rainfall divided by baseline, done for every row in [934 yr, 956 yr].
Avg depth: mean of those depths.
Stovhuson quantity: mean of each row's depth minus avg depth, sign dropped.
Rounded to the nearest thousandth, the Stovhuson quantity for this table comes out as 0.034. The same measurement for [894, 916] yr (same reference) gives 0.016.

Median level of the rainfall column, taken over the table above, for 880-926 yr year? 408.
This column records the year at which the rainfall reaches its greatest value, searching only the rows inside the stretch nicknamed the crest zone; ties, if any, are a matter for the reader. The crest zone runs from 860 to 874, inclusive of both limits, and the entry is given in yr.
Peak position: 861.0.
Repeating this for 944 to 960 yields 959.0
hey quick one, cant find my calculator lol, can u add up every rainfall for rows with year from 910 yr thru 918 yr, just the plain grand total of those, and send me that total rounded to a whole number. 1655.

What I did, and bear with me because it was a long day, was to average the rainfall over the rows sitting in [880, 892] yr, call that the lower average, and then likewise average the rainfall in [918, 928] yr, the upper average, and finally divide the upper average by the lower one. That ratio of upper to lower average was 1.00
